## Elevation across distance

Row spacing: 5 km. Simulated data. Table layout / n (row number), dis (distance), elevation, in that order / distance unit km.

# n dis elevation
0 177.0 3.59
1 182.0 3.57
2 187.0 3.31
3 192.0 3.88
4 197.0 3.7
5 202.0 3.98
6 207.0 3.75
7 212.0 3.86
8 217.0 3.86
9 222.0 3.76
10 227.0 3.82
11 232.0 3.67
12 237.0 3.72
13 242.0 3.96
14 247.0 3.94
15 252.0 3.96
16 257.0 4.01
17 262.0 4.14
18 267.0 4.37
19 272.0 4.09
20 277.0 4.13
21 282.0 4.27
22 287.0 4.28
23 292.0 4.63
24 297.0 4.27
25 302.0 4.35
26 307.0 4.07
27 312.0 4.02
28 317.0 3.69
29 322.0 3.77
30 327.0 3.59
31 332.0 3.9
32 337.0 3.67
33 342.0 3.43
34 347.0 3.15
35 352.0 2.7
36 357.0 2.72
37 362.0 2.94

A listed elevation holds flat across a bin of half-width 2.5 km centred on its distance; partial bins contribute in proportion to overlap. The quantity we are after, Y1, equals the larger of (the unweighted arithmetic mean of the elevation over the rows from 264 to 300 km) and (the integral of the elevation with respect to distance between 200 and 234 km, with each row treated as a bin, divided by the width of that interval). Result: 4.3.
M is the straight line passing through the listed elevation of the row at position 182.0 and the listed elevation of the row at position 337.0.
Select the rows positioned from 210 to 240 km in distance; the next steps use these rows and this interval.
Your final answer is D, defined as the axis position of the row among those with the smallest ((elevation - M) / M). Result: 232.0 km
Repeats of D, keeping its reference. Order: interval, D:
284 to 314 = 312.0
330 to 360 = 352.0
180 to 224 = 187.0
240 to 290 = 247.0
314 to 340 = 327.0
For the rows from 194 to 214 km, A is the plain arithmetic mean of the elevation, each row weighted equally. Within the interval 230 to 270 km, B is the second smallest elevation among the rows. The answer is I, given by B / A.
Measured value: 0.97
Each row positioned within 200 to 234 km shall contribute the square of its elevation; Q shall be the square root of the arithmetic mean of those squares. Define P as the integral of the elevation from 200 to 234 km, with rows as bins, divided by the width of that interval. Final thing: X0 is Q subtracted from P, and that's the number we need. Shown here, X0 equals -0.001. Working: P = 3.8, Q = 3.82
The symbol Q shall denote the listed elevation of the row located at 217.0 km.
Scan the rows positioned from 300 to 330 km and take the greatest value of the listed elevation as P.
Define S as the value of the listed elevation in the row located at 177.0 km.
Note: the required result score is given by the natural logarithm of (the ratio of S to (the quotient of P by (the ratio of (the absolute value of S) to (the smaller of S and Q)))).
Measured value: -0.2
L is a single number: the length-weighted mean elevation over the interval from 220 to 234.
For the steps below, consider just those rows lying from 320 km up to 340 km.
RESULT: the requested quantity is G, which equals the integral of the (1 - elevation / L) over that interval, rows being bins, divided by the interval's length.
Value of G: 0.01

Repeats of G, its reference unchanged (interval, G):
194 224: -0.02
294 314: -0.12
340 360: 0.20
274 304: -0.15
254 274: -0.11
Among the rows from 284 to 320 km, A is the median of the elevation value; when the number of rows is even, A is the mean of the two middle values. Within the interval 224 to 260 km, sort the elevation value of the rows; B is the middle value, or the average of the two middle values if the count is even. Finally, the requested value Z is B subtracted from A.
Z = 0.33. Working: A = 4.27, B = 3.94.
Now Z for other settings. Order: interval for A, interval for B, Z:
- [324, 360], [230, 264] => -0.53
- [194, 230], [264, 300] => -0.45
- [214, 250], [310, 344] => 0.13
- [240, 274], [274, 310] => -0.26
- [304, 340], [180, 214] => 0.02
